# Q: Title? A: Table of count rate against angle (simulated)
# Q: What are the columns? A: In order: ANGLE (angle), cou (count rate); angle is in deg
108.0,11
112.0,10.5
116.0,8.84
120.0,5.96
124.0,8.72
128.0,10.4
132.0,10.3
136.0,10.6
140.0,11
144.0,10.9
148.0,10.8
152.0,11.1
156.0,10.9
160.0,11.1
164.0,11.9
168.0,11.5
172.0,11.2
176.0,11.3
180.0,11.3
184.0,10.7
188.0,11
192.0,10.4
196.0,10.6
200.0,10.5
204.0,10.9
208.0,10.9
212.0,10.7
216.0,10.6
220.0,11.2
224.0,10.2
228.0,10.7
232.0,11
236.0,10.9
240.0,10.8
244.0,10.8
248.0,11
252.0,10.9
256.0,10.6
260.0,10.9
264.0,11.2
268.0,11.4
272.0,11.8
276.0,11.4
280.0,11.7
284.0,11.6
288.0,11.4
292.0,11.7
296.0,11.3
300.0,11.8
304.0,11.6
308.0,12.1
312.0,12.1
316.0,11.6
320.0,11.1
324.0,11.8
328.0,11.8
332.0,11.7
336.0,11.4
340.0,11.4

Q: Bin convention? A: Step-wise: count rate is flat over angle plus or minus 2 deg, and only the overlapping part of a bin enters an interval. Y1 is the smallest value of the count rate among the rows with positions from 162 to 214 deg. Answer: 10.4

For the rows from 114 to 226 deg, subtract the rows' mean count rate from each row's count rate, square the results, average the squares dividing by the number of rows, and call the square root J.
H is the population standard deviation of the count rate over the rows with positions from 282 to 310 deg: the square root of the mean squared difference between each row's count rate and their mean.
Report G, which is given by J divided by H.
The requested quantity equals 4.5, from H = 0.244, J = 1.10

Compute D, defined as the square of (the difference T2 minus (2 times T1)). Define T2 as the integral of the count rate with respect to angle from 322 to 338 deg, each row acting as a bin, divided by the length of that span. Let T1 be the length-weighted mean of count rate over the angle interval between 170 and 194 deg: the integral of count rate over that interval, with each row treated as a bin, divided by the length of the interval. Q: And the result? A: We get 106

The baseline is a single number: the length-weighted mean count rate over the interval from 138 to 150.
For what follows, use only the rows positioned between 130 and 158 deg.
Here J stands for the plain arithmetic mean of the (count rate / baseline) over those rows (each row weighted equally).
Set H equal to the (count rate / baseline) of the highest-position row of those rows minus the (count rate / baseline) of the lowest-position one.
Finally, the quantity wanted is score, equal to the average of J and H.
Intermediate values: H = 0.06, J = 0.99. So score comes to 0.52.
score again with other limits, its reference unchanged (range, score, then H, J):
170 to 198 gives 0.47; -0.06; 1.00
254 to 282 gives 0.57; 0.10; 1.04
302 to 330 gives 0.55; 0.02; 1.08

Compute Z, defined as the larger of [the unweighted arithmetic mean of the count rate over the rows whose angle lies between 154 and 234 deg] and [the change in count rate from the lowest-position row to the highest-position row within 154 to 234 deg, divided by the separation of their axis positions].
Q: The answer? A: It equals 10.9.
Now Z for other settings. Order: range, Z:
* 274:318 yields 11.7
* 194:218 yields 10.7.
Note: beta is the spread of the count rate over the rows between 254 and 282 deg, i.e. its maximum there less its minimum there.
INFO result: 1.20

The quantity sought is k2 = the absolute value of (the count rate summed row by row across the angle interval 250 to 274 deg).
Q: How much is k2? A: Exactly 67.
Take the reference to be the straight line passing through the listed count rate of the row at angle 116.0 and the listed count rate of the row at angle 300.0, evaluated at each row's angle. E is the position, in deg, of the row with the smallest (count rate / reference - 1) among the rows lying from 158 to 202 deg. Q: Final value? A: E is 200.0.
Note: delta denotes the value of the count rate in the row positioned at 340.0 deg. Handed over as 11.4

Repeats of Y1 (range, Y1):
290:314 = 11.3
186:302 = 10.2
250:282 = 10.6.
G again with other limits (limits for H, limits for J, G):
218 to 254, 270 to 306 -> 0.7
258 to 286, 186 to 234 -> 1.0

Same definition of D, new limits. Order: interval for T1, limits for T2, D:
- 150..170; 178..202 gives 140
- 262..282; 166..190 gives 140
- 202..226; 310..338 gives 97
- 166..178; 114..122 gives 233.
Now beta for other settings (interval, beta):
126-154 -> 0.80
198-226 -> 1.00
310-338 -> 1.00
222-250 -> 0.80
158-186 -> 1.20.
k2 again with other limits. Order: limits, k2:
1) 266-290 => 69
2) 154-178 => 68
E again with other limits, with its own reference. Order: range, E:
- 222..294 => 256.0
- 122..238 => 224.0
